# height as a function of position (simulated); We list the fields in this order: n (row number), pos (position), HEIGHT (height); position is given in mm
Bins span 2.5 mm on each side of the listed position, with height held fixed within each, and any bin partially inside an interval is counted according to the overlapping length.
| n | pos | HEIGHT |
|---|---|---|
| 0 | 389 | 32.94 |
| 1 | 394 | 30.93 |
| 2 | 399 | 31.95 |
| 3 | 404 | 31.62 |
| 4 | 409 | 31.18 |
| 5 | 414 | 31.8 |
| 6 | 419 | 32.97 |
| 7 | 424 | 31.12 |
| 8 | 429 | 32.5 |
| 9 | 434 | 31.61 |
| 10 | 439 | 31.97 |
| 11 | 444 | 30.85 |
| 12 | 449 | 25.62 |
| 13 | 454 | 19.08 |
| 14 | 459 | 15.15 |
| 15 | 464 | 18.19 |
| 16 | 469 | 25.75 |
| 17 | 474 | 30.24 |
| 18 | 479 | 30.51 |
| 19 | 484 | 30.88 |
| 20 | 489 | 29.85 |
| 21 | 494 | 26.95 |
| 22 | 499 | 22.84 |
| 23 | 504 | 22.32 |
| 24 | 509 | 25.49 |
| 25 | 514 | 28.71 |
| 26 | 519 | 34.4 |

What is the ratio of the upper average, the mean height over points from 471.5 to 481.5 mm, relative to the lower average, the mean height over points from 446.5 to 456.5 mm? 1.4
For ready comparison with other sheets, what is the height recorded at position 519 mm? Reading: 34.4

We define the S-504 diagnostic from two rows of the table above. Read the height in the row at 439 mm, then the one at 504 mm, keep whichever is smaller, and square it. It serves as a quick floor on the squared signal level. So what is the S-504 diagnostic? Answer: 498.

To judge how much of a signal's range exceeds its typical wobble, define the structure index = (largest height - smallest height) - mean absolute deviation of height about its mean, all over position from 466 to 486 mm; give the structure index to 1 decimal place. 3.3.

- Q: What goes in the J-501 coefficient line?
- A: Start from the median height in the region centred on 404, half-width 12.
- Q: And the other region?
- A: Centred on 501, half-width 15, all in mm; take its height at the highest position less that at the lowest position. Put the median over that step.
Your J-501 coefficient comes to -28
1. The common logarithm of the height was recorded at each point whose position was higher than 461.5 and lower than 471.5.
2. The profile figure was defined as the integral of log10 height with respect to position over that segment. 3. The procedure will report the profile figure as 13.4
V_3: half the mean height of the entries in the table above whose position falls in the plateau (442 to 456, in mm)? 12.6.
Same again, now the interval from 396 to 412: 15.8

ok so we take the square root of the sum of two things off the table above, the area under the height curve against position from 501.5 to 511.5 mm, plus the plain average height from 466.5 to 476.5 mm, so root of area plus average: 16.3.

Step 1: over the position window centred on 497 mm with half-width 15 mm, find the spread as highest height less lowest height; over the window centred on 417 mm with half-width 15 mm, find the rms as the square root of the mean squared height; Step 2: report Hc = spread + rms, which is 40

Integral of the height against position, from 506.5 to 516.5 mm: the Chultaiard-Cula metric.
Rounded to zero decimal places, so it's 271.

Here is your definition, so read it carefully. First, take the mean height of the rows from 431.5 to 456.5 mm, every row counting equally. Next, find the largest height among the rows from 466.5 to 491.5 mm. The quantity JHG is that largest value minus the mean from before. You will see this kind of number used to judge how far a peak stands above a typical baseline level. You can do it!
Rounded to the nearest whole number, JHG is 3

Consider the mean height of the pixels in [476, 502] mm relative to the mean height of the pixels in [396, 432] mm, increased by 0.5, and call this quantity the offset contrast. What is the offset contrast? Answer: 1.38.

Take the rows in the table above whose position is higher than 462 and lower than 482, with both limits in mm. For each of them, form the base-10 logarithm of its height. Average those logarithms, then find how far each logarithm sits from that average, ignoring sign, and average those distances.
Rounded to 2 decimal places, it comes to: 0.07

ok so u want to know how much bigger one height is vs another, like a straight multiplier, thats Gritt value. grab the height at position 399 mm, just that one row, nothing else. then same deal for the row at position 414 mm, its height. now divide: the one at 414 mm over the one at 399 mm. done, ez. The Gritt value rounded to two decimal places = 1.00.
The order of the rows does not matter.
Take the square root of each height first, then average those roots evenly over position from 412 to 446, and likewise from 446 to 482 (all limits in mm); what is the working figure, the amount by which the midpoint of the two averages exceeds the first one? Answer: -0.41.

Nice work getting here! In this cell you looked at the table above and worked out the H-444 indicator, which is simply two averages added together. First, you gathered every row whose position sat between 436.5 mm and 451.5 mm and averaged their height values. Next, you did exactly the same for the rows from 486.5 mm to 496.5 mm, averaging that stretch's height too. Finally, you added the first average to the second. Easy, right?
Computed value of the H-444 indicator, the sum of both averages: 57.9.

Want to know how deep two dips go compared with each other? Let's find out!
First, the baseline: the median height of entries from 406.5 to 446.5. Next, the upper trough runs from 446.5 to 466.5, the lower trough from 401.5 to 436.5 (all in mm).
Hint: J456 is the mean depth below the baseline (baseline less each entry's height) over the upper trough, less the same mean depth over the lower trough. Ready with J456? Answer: 12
